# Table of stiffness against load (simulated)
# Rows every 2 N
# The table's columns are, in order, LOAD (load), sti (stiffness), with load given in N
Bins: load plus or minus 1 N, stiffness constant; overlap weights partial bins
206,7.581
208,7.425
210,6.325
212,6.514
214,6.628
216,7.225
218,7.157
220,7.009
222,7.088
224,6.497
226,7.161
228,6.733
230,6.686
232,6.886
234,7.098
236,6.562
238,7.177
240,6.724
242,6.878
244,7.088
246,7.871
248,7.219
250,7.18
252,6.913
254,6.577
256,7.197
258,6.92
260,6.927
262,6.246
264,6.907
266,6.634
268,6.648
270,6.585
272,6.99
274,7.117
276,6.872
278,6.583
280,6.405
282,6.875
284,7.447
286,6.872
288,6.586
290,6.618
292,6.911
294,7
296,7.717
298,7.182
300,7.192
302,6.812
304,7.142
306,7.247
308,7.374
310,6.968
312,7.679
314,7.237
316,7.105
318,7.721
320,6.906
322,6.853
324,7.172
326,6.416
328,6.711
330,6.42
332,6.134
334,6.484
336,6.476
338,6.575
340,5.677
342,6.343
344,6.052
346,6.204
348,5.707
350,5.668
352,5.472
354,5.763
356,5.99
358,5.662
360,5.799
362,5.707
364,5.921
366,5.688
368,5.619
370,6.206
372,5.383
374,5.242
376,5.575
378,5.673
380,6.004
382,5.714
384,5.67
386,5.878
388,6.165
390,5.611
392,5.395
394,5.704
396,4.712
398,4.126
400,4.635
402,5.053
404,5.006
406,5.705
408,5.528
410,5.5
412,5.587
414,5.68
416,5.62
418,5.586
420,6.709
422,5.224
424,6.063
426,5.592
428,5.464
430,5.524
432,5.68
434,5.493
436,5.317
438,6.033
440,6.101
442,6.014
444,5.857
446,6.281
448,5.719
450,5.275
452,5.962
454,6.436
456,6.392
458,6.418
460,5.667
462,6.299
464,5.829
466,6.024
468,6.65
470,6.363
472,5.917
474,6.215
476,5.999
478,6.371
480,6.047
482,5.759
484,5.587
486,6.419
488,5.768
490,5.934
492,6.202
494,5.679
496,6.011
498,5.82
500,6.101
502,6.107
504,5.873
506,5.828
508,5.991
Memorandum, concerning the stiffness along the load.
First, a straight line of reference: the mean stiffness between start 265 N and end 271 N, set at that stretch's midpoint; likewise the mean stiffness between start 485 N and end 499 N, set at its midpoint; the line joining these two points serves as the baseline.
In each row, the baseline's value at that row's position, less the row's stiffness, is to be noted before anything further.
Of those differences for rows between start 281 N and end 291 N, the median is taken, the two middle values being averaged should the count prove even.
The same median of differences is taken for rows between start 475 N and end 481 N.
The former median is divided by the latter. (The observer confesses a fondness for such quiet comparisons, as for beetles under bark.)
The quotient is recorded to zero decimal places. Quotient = 8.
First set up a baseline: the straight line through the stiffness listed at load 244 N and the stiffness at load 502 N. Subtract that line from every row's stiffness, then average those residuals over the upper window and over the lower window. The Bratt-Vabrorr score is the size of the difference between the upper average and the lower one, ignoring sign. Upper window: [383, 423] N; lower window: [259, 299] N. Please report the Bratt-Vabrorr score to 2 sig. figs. 0.93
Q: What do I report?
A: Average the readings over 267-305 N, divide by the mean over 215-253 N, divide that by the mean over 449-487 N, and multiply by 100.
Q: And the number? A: 16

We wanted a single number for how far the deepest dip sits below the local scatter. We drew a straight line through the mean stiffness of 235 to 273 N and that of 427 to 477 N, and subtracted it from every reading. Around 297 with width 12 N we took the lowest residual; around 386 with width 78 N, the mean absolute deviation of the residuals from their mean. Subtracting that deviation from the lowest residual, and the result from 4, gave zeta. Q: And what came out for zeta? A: 4.2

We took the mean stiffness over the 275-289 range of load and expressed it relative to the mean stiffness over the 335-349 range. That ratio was 1.11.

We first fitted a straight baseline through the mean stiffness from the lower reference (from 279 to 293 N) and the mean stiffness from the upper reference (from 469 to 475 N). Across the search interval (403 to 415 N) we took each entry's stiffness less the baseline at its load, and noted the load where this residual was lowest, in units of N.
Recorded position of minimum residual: 404 N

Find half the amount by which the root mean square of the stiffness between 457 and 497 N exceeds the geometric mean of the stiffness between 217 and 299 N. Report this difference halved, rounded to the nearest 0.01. -0.42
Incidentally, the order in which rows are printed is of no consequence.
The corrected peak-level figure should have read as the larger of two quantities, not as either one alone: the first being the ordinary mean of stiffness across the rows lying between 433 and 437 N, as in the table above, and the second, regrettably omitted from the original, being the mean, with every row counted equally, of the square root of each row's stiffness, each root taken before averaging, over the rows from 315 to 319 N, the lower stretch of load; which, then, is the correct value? 5.4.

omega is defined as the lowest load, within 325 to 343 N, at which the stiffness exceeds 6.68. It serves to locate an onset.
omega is 328 N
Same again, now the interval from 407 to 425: 420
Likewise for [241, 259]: 242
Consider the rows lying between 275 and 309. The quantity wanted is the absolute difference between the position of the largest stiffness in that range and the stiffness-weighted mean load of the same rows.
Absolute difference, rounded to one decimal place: 3.7 N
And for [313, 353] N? 14.1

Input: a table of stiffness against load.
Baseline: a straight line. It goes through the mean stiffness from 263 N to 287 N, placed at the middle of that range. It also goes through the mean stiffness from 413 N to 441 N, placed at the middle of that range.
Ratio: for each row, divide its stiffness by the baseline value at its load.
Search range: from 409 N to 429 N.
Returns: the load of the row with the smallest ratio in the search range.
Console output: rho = 422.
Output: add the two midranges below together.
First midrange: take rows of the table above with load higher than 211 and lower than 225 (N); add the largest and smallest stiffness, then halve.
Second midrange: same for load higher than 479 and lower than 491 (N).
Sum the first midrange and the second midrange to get 12.9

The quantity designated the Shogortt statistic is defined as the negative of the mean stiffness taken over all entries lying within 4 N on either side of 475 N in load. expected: -6.1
